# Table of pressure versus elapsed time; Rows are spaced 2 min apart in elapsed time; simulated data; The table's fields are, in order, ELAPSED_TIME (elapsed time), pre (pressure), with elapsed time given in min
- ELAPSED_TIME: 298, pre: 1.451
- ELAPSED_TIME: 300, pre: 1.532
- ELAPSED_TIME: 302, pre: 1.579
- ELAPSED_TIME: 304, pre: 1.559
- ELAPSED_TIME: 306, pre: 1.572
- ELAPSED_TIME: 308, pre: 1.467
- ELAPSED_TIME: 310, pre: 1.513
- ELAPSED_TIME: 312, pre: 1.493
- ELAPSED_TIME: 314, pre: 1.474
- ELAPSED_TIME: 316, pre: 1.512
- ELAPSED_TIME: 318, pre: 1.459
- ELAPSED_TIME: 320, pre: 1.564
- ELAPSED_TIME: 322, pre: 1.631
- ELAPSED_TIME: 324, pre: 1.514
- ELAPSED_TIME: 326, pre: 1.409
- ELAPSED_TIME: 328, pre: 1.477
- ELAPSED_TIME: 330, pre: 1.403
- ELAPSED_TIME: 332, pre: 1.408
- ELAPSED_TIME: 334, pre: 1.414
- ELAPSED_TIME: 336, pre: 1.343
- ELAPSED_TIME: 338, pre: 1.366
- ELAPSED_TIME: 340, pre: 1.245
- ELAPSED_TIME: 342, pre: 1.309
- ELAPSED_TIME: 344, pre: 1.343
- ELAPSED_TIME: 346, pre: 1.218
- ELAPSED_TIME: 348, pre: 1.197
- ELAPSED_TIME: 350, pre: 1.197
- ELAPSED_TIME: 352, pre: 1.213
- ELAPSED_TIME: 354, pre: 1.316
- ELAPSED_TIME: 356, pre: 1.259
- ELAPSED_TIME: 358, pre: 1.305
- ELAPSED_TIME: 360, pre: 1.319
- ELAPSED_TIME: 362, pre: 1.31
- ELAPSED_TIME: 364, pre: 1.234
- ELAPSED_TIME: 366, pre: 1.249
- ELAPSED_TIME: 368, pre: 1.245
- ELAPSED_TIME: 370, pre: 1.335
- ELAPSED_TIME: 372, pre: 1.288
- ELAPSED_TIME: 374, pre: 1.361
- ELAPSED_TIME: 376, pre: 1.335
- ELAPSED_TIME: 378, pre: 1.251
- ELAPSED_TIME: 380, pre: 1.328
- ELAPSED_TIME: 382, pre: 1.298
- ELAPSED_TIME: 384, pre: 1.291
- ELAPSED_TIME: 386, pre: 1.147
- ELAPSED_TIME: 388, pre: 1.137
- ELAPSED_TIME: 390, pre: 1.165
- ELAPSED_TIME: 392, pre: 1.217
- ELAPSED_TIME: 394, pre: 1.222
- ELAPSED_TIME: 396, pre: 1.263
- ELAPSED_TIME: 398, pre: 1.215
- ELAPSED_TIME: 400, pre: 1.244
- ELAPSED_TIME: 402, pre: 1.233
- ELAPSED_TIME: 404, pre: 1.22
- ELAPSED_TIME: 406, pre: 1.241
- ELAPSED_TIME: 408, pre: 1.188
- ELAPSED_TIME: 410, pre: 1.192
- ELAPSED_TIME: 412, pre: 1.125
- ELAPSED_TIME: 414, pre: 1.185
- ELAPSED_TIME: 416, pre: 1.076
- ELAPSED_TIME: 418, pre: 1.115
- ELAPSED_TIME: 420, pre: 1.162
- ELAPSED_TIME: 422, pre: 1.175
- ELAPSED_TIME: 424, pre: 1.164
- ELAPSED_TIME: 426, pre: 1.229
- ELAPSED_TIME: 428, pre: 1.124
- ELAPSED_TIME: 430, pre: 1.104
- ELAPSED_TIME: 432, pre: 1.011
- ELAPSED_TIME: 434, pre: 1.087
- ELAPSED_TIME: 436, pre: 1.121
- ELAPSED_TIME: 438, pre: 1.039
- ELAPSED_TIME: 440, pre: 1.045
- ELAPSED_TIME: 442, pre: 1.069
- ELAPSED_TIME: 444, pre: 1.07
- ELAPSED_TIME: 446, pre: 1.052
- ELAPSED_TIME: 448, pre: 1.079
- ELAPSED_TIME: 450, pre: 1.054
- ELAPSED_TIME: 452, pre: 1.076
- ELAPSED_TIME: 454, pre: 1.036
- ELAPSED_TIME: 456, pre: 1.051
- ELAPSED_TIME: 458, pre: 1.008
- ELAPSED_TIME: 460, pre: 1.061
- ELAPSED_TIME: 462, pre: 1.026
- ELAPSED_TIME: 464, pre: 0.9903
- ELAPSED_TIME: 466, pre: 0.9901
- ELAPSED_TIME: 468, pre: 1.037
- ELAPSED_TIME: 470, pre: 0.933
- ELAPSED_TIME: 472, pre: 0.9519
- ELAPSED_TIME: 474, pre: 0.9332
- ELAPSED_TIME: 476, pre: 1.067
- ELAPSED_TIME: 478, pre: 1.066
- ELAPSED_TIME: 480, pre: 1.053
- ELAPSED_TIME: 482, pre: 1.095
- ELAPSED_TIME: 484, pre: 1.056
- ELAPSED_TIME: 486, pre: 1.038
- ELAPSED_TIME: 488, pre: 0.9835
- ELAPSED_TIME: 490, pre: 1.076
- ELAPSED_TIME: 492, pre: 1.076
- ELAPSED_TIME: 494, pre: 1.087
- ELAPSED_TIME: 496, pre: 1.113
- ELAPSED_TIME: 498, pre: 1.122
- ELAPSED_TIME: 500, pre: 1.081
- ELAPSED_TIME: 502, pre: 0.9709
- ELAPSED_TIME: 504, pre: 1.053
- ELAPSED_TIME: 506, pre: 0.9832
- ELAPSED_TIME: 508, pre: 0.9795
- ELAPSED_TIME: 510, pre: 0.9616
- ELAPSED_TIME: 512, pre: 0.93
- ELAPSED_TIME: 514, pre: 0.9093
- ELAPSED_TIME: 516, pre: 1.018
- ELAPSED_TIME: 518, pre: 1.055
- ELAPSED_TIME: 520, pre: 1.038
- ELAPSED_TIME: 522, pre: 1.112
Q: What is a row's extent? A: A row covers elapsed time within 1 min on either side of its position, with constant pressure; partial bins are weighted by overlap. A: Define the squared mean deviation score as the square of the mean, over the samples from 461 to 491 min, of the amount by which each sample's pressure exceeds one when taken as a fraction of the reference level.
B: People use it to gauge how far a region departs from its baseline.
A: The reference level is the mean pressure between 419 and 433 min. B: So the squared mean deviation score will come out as 0.011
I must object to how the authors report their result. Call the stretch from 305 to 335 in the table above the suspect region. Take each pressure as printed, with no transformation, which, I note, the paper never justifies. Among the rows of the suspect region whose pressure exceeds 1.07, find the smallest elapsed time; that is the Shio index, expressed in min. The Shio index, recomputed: 306 min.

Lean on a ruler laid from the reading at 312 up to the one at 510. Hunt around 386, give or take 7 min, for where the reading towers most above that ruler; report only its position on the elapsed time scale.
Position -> 380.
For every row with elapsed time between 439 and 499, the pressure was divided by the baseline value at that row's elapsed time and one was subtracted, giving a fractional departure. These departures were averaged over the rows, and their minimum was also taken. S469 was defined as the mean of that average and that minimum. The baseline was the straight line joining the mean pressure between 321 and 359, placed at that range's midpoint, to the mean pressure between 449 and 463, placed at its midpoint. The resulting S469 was -0.020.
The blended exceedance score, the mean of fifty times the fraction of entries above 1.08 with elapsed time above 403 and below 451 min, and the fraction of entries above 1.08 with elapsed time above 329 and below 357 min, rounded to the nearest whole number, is 16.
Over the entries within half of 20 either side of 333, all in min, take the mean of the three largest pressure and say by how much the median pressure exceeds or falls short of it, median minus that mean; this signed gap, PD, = -0.063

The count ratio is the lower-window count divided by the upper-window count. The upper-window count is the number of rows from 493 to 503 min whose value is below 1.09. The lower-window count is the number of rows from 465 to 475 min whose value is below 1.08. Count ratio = 1.67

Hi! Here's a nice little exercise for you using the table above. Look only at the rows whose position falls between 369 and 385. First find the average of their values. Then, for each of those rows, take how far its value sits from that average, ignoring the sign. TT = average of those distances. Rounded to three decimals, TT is 0.029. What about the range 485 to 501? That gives 0.031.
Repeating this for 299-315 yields 0.037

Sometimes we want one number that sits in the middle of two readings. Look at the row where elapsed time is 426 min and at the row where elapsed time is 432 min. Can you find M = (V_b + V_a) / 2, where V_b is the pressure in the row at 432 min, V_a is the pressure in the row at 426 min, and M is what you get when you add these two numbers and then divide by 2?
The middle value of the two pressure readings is 1.12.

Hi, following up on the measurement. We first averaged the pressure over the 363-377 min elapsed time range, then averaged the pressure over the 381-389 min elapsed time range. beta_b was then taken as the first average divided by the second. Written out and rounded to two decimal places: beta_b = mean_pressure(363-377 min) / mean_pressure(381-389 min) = 1.06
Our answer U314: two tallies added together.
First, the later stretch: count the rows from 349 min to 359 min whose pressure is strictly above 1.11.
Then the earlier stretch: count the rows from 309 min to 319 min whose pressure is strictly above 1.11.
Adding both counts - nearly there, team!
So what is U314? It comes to 10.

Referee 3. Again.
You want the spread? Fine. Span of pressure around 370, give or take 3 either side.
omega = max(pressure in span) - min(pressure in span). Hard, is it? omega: 0.090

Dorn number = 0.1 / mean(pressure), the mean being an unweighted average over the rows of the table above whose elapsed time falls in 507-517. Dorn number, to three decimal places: 0.104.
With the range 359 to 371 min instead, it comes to 0.078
